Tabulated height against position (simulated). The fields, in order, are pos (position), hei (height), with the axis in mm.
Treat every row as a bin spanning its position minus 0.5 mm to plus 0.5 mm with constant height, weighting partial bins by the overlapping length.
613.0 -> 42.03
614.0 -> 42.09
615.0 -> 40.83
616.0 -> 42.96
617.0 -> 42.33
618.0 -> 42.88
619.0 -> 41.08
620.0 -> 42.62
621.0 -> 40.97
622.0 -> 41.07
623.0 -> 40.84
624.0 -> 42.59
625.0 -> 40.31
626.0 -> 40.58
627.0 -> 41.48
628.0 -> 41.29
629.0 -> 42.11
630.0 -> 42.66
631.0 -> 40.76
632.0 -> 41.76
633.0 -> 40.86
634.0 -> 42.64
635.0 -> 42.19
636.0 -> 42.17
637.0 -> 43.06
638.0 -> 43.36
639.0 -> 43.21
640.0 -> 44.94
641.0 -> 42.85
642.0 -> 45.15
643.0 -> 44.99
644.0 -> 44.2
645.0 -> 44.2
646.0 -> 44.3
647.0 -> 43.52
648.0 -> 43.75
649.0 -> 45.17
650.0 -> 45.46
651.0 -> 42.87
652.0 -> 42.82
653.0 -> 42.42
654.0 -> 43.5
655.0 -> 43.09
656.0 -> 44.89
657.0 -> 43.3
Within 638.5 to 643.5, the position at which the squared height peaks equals 642.0 mm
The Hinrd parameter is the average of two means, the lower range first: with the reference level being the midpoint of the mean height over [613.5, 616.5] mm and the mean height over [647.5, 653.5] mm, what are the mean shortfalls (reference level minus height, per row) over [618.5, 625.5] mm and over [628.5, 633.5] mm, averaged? 1.4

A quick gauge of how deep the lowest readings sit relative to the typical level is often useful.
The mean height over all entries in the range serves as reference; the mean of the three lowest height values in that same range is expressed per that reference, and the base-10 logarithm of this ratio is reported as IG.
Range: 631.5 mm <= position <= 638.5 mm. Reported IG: -0.0072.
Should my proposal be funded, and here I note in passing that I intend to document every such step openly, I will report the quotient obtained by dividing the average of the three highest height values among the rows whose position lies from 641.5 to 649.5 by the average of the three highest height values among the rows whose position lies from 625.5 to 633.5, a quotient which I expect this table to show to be 1.069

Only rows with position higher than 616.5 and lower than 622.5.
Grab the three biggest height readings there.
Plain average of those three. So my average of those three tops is 42.6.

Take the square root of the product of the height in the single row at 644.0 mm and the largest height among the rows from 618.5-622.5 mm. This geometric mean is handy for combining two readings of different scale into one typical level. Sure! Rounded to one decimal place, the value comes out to 43.4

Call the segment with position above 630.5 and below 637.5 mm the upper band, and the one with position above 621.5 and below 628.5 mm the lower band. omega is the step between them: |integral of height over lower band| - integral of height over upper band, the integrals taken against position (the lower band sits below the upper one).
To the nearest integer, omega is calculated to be -5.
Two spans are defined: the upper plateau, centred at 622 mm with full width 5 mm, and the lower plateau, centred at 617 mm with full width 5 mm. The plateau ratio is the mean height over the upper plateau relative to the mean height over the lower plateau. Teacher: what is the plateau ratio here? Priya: 0.99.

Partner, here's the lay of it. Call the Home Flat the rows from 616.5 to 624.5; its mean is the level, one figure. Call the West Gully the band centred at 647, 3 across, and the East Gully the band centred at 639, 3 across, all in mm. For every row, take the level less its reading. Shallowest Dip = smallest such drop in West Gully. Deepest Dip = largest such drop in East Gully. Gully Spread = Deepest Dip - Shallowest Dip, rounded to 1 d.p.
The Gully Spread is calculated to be 1.1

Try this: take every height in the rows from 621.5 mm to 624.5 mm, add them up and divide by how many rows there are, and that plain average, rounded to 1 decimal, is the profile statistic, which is 41.5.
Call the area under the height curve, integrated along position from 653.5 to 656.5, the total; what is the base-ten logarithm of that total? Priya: 2.12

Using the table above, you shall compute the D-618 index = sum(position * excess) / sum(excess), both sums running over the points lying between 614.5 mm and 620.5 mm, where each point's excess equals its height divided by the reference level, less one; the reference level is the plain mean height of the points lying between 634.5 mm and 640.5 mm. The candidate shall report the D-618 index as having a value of 617.2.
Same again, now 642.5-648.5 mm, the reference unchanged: 644.8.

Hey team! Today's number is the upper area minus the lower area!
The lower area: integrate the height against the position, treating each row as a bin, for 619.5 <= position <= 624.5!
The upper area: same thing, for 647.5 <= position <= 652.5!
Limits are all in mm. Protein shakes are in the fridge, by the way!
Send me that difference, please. 12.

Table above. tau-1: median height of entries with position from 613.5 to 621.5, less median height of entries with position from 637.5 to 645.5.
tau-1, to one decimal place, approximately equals -2.0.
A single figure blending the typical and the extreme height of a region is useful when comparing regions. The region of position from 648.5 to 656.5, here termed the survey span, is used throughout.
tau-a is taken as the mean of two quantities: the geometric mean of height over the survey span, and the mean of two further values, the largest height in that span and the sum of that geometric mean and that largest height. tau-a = 55.6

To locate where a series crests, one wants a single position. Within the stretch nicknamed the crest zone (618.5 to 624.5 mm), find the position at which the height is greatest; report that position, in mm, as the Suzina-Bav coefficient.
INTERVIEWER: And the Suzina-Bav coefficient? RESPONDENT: 620.0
